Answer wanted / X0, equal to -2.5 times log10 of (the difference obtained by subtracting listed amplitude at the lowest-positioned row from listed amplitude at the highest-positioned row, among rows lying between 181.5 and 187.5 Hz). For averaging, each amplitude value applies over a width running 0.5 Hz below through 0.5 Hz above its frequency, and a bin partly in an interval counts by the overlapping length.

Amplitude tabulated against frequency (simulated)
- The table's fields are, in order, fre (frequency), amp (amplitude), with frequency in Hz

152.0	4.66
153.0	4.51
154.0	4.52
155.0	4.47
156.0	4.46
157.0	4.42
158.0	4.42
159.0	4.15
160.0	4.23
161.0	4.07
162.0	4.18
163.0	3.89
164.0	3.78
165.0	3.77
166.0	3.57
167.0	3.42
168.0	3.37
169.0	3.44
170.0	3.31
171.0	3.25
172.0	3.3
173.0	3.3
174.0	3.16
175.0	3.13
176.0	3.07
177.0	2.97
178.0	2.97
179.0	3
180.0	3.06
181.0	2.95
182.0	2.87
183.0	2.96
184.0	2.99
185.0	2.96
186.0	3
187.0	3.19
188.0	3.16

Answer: 1.2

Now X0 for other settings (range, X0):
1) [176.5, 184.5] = 4.2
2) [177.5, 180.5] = 2.6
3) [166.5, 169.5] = 4.2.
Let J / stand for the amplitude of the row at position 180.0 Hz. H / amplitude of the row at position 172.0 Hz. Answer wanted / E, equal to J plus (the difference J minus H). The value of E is 2.8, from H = 3.3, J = 3.06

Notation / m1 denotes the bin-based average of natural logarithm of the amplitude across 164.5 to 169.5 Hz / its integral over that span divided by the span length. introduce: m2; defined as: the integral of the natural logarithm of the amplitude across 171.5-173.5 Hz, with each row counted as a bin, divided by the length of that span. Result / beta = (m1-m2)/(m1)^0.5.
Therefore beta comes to 0.06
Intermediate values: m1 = 1.26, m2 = 1.19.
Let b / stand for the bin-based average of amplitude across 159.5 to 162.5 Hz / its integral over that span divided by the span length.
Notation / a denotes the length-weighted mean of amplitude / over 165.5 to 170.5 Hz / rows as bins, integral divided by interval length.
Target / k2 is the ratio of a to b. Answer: 0.8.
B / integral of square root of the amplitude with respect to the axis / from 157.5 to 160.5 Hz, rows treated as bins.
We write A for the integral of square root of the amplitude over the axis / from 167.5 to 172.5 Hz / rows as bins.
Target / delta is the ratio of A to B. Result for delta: 1.47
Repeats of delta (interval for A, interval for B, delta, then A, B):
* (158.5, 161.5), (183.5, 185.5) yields 1.77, 6.1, 3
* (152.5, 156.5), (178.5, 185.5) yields 0.70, 8.5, 12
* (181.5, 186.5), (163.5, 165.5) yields 2.21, 8.6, 4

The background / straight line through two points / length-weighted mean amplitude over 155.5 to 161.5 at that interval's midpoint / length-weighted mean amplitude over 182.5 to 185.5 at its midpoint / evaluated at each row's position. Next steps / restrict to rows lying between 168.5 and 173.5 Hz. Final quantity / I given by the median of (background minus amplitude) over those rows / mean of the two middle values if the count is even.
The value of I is 0.3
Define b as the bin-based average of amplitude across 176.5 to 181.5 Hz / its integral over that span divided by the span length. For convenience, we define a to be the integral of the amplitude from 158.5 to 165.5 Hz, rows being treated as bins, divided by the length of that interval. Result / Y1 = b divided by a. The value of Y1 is 0.7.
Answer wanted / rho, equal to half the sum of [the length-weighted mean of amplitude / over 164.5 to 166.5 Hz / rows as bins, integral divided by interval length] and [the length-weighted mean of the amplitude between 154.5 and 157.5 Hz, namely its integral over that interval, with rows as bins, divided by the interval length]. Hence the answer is 4.06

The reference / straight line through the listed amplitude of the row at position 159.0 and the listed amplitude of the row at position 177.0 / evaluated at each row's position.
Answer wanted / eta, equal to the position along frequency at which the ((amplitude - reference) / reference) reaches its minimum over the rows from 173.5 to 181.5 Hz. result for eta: 174.0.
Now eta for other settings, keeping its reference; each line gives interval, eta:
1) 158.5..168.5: 167.0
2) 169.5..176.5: 170.0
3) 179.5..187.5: 182.0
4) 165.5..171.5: 167.0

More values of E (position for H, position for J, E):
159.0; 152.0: 5.2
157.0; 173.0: 2.2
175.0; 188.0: 3.2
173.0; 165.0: 4.2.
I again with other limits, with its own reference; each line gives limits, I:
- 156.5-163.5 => 0.0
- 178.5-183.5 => 0.2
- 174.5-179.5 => 0.3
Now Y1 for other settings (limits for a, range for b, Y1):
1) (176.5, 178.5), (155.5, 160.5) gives 1.5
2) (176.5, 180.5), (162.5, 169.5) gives 1.2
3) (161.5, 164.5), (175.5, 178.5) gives 0.8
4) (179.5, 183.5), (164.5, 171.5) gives 1.2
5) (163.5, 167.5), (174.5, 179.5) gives 0.8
